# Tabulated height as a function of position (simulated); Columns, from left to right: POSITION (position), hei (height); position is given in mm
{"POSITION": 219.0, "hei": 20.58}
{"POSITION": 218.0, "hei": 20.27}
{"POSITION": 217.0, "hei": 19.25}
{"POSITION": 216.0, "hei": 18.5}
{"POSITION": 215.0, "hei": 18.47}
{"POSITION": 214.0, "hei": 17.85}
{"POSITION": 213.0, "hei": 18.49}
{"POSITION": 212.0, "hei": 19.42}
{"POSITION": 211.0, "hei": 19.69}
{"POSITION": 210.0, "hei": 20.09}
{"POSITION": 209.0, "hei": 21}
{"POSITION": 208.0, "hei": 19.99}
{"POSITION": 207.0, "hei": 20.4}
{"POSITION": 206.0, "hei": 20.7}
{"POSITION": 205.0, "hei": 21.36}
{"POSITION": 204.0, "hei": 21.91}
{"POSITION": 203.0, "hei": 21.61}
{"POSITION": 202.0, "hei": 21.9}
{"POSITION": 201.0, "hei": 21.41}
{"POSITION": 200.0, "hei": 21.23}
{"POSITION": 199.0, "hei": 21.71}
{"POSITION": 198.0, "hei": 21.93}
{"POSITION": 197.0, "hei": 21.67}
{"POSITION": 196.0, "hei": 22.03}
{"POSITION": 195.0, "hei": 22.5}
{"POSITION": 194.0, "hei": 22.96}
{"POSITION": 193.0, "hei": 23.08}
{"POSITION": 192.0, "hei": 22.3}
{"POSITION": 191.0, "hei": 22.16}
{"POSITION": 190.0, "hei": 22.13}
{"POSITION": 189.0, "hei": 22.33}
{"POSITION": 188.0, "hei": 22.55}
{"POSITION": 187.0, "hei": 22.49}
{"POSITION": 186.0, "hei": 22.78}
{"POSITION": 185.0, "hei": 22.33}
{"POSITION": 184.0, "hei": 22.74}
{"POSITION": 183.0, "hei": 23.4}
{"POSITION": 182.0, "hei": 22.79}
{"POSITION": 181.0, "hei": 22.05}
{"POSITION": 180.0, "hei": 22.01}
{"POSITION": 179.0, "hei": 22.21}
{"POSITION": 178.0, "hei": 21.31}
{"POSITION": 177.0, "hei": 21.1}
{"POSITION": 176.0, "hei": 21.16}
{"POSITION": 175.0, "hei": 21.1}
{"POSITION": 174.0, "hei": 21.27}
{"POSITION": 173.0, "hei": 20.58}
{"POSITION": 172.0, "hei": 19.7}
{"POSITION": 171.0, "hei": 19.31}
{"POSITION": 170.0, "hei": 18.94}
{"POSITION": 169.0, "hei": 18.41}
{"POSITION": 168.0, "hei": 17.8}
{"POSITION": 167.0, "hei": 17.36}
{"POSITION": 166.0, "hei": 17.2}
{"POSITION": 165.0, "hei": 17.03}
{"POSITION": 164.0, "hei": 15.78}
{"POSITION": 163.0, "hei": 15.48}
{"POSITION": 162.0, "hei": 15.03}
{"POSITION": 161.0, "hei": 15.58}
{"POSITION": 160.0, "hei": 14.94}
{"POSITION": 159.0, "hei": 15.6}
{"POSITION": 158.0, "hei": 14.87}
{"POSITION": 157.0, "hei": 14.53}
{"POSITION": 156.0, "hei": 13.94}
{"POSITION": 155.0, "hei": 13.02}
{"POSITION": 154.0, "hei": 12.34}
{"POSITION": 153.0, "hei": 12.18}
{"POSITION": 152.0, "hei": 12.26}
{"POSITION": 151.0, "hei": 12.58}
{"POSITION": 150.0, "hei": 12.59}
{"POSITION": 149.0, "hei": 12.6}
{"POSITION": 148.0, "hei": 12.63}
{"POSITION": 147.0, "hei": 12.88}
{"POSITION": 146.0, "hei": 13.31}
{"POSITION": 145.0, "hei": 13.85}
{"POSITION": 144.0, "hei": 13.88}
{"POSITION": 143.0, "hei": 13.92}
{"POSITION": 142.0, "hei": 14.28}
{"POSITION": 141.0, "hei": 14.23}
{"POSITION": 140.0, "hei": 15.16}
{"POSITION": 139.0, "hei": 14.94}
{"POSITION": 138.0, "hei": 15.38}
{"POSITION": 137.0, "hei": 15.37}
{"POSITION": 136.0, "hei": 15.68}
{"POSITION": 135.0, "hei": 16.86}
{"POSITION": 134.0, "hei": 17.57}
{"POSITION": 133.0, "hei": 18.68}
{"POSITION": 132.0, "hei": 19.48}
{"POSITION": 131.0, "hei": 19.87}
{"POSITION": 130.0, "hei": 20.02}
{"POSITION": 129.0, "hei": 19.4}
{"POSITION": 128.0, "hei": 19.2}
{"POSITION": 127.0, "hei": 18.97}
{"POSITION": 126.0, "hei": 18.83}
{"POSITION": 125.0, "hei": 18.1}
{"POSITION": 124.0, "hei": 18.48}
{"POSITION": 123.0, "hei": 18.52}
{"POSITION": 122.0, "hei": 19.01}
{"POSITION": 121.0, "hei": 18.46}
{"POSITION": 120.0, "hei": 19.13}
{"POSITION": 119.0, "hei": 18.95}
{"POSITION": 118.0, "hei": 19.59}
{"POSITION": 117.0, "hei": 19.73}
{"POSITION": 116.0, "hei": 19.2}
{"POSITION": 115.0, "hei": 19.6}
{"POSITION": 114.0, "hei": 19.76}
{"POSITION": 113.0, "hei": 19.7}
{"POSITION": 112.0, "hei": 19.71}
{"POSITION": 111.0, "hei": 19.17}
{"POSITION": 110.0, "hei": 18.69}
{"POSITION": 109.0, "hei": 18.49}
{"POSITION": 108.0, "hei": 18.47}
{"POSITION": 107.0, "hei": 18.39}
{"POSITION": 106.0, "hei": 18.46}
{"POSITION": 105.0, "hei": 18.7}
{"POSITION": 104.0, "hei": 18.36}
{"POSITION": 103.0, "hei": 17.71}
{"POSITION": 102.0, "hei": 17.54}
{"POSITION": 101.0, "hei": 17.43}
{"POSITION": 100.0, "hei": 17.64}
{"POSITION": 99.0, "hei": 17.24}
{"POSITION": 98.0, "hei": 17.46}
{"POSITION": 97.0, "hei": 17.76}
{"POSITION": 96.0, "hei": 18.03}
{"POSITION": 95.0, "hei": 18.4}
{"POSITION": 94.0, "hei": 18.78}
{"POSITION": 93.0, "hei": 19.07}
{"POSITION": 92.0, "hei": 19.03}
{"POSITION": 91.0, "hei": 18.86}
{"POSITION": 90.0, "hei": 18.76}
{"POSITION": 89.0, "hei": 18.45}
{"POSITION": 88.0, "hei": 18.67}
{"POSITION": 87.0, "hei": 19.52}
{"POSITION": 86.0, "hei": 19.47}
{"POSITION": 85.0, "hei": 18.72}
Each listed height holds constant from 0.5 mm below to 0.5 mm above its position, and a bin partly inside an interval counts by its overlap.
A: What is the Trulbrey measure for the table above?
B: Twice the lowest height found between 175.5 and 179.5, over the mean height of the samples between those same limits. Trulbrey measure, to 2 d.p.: 1.97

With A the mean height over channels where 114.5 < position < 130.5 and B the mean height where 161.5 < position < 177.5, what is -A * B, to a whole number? -354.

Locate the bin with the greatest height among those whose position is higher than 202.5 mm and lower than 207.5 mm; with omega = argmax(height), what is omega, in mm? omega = 204.0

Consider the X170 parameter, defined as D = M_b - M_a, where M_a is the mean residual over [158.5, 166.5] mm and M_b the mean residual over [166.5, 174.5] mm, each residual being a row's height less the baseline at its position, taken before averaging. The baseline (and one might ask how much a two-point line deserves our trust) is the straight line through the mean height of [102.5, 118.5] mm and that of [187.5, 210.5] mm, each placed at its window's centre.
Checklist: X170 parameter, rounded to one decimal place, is 3.1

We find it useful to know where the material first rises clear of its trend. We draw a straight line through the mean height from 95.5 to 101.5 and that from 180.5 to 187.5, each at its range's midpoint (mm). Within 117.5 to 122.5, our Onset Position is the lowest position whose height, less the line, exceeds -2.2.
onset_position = 118.0 mm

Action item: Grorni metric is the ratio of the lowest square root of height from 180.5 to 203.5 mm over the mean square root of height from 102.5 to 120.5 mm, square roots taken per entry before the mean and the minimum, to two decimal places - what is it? 1.06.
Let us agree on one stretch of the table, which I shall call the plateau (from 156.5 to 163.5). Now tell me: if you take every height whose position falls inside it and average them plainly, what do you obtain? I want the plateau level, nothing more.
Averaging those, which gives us 15.1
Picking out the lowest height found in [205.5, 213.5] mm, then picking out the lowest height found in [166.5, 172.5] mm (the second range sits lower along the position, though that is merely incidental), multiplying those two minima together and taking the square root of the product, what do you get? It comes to 18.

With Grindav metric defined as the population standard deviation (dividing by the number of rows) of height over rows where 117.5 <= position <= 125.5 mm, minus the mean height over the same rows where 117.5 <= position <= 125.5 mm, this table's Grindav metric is -18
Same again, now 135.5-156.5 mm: -13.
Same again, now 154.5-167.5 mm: -14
